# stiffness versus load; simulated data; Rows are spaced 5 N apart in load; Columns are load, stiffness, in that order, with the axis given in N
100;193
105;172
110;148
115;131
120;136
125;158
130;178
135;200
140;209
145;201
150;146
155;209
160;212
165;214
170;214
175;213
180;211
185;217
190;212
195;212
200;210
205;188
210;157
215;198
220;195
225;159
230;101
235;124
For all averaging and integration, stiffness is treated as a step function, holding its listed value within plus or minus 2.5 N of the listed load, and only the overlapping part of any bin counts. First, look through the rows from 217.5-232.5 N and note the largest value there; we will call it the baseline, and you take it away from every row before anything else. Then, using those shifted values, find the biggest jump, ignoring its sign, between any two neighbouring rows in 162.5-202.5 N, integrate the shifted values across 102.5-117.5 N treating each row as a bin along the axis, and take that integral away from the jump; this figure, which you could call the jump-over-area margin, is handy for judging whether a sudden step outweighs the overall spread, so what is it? 676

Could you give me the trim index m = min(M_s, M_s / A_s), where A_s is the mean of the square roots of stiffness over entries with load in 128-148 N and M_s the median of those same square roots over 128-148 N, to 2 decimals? 1.01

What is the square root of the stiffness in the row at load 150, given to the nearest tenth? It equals 12.1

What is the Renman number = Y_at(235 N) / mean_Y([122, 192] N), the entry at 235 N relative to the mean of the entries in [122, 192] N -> 0.62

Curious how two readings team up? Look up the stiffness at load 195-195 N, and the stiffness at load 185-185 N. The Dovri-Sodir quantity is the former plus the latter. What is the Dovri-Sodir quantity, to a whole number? 429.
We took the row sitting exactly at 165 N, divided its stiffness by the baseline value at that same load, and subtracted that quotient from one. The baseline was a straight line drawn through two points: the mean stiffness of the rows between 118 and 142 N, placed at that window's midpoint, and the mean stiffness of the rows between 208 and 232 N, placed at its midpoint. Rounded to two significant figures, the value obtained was -0.25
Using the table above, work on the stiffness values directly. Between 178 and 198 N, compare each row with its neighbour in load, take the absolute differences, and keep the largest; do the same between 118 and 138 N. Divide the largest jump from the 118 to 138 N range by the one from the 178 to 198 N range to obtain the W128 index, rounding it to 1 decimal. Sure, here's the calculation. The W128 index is 3.7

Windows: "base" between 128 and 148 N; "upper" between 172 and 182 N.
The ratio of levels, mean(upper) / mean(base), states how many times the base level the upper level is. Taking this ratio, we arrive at 1.08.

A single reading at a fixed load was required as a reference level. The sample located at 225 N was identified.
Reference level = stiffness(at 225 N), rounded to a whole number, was 159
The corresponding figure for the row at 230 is 101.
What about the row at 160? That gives 212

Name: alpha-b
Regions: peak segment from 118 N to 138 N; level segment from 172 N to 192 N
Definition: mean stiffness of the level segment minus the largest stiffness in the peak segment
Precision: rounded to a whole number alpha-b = 13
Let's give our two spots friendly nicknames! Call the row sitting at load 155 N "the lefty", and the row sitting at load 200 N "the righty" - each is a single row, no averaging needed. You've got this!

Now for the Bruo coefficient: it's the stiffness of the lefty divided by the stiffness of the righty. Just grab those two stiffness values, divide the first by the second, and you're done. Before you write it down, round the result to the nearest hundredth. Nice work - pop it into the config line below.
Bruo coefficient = 1.00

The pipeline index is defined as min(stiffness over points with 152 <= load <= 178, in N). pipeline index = 209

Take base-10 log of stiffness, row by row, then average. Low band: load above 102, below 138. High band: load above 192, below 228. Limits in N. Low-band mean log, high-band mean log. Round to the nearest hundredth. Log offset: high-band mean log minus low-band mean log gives 0.07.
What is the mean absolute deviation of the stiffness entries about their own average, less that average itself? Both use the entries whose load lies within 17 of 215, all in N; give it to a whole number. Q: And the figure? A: -144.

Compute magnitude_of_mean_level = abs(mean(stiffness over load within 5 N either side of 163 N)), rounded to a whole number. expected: 213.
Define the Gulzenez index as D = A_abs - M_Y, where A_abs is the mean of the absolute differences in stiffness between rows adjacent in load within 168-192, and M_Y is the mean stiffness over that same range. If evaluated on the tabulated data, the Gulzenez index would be -210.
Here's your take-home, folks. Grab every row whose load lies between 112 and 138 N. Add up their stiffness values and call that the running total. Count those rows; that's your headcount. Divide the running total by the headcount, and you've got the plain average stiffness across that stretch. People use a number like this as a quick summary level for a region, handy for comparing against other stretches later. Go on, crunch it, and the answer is 161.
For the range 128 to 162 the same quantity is 194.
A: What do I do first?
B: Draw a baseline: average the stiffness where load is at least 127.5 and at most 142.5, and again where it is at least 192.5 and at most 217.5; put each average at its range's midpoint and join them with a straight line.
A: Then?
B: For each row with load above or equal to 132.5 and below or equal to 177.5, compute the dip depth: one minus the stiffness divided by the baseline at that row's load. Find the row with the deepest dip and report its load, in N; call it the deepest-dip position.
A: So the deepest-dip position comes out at 150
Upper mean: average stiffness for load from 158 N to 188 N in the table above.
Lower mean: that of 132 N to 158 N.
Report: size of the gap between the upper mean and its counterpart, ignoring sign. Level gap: 20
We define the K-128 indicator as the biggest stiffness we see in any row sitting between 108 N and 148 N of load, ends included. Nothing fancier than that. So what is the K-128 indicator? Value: 209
